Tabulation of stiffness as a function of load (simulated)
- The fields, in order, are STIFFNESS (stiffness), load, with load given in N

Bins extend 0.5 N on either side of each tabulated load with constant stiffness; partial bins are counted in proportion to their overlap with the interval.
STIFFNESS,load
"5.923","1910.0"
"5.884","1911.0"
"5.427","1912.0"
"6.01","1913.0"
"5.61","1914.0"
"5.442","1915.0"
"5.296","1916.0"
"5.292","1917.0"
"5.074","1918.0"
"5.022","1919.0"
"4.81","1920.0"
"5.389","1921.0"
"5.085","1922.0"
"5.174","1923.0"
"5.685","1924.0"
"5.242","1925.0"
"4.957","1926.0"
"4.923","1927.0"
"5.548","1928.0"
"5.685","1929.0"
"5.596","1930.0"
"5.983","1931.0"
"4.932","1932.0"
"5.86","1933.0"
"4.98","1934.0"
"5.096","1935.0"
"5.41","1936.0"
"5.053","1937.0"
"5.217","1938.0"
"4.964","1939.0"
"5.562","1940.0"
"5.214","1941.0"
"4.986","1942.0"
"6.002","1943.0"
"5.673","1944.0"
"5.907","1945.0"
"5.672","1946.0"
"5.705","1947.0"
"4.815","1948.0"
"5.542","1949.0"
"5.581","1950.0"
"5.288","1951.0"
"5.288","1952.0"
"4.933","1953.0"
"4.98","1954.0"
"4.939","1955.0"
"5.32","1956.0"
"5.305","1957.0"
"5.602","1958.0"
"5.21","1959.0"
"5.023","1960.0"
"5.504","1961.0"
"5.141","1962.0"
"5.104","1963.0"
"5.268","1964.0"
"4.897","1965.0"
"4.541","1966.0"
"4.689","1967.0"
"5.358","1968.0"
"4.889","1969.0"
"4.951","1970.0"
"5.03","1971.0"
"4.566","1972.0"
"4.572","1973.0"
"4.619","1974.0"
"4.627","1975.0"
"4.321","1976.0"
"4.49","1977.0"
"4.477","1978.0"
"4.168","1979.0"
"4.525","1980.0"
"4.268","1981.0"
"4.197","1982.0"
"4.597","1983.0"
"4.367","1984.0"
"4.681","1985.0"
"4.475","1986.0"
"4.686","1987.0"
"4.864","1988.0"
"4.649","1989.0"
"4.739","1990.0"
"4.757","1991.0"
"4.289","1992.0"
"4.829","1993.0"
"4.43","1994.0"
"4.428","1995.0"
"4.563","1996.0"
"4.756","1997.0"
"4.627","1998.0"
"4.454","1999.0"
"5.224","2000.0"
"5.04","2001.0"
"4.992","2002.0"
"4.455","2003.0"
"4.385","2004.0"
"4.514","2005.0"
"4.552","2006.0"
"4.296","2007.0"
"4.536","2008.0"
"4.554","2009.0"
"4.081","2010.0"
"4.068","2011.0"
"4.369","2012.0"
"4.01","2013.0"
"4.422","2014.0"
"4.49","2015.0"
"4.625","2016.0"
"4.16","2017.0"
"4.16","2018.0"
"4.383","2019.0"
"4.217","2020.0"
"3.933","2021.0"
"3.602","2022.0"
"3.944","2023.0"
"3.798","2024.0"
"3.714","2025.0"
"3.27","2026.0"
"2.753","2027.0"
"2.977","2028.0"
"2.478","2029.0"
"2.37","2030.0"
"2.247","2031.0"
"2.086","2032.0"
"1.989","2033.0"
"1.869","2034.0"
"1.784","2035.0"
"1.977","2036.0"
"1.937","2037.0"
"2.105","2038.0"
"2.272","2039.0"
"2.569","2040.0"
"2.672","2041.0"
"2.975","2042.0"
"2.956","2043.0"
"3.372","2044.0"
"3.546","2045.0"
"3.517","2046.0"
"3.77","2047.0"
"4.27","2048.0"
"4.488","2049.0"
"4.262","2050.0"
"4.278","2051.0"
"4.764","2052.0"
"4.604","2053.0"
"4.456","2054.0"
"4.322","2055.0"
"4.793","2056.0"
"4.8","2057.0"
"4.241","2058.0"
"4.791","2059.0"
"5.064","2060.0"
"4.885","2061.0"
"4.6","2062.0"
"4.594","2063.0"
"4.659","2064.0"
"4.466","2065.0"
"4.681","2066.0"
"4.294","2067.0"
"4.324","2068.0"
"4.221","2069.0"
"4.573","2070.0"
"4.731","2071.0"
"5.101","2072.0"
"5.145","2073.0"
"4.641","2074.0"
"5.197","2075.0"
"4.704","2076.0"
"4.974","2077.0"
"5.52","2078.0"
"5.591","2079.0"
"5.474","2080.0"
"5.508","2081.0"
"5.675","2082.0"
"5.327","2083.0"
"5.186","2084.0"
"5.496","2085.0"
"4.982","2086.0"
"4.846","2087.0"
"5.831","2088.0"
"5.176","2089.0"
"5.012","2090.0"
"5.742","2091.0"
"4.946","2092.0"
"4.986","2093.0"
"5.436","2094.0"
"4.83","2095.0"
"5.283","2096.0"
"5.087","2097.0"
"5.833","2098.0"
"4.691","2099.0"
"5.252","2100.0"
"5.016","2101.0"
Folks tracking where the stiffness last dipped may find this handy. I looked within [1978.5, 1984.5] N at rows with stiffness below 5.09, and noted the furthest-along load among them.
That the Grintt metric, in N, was 1984.0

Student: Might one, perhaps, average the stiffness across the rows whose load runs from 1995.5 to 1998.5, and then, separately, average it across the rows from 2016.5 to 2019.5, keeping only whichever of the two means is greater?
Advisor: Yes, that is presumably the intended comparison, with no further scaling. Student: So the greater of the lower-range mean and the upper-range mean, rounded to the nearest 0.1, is 4.6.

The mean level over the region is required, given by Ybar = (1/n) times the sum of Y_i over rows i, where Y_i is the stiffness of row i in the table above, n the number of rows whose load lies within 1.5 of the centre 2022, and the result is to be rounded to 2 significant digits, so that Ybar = 3.8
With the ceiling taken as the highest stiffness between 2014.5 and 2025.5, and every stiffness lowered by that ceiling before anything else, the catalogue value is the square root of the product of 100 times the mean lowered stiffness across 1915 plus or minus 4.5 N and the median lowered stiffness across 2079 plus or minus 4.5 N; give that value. 8.4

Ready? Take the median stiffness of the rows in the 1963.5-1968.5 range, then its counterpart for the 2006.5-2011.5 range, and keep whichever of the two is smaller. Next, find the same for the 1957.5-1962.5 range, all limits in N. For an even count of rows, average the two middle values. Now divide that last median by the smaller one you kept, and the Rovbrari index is 1.21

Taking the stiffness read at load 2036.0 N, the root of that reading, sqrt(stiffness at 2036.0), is 1.4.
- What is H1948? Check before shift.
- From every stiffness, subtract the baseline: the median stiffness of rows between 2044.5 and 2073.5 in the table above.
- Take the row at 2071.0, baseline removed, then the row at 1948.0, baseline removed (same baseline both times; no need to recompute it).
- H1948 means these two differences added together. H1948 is 0.4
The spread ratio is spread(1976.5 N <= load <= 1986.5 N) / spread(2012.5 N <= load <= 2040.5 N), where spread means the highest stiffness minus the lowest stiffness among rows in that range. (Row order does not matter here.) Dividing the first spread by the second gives 0.18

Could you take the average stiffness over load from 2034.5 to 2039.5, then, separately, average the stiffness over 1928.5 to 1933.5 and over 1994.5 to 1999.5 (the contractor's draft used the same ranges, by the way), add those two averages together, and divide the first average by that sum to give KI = 0.198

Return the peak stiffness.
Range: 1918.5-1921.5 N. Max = 5.389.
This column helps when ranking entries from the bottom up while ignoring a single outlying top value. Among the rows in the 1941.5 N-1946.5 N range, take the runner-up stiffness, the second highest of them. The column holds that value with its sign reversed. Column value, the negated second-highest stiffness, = -5.9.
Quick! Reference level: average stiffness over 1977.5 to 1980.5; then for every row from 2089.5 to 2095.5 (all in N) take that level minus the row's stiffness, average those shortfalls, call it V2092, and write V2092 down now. -0.8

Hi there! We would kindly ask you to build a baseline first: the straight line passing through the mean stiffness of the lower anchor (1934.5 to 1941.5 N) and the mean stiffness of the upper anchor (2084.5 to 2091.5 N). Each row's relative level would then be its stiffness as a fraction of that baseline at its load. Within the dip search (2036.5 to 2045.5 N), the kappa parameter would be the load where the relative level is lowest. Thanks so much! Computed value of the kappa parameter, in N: 2037.0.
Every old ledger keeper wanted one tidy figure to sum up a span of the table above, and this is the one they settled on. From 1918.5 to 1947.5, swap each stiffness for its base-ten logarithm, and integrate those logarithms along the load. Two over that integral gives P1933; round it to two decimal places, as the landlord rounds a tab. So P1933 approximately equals 0.09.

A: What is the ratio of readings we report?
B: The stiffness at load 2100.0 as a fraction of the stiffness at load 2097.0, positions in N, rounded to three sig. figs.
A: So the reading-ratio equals 1.03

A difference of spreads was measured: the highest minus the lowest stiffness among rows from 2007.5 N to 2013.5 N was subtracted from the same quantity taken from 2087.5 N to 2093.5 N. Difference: 0.3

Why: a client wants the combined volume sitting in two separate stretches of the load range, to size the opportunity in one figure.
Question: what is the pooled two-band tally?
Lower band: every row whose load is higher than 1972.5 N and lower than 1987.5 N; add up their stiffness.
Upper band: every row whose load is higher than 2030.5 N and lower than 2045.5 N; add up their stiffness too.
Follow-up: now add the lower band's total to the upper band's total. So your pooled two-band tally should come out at 103.4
